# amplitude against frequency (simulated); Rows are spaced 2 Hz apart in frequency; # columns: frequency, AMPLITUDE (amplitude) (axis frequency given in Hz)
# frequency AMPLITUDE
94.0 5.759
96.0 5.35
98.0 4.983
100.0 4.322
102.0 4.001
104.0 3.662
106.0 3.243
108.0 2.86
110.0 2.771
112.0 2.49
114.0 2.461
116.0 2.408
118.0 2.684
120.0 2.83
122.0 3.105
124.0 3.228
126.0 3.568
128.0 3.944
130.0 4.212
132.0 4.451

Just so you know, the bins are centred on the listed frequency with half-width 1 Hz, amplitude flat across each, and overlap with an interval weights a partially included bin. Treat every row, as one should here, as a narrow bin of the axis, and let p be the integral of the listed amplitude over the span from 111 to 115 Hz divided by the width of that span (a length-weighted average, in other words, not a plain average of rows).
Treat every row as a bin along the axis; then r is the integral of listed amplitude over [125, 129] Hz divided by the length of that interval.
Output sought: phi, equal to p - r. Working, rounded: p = 2.5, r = 3.8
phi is -1.3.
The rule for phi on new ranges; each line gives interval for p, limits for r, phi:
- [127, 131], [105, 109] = 1.0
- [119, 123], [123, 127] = -0.4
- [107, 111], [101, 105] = -1.0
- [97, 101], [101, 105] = 0.8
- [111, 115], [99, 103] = -1.7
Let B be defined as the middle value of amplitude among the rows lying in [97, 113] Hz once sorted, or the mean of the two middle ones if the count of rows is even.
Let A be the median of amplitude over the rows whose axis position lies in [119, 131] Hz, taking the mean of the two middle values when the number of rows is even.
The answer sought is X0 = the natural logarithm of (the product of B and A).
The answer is 2.46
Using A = 3.4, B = 3.5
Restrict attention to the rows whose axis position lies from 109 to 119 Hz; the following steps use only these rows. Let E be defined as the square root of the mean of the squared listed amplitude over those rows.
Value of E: 2.57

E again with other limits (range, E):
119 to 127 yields 3.19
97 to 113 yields 3.63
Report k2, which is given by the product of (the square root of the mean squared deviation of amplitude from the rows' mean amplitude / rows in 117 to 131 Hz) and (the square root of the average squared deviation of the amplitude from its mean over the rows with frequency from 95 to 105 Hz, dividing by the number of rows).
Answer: 0.33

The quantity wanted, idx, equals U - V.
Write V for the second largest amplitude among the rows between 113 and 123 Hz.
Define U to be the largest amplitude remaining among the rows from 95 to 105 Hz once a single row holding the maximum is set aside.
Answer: 2.2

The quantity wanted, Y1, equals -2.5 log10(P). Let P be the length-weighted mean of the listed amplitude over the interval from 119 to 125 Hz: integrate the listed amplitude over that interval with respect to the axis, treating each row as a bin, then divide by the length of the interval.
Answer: -1.2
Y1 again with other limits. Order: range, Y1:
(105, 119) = -1.1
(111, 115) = -1.0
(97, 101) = -1.7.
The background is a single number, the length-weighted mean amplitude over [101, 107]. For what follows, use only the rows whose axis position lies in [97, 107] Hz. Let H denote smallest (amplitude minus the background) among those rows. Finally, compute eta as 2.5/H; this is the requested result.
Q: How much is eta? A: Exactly -6.4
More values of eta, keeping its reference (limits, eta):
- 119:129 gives -3.1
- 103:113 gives -2.2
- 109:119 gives -2.0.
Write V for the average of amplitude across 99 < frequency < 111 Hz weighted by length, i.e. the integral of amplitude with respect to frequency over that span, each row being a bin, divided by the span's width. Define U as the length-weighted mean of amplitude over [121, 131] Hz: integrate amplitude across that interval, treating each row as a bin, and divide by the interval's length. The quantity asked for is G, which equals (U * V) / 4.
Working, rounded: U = 3.6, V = 3.5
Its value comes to 3.1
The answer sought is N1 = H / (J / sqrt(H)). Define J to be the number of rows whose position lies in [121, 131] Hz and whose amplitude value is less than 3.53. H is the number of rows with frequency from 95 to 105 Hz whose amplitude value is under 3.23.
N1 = 0.0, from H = 0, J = 2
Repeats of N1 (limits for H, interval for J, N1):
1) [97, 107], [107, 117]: 0.0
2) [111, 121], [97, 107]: 11.2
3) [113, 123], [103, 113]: 2.8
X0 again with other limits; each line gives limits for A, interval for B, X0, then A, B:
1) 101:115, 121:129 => 2.27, 2.9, 3.4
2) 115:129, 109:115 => 2.05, 3.1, 2.5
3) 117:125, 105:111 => 2.14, 3.0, 2.9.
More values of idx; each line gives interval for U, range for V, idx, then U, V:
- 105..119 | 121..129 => -0.7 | 2.86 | 3.568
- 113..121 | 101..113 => -1.0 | 2.684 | 3.662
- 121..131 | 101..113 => 0.3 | 3.944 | 3.662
